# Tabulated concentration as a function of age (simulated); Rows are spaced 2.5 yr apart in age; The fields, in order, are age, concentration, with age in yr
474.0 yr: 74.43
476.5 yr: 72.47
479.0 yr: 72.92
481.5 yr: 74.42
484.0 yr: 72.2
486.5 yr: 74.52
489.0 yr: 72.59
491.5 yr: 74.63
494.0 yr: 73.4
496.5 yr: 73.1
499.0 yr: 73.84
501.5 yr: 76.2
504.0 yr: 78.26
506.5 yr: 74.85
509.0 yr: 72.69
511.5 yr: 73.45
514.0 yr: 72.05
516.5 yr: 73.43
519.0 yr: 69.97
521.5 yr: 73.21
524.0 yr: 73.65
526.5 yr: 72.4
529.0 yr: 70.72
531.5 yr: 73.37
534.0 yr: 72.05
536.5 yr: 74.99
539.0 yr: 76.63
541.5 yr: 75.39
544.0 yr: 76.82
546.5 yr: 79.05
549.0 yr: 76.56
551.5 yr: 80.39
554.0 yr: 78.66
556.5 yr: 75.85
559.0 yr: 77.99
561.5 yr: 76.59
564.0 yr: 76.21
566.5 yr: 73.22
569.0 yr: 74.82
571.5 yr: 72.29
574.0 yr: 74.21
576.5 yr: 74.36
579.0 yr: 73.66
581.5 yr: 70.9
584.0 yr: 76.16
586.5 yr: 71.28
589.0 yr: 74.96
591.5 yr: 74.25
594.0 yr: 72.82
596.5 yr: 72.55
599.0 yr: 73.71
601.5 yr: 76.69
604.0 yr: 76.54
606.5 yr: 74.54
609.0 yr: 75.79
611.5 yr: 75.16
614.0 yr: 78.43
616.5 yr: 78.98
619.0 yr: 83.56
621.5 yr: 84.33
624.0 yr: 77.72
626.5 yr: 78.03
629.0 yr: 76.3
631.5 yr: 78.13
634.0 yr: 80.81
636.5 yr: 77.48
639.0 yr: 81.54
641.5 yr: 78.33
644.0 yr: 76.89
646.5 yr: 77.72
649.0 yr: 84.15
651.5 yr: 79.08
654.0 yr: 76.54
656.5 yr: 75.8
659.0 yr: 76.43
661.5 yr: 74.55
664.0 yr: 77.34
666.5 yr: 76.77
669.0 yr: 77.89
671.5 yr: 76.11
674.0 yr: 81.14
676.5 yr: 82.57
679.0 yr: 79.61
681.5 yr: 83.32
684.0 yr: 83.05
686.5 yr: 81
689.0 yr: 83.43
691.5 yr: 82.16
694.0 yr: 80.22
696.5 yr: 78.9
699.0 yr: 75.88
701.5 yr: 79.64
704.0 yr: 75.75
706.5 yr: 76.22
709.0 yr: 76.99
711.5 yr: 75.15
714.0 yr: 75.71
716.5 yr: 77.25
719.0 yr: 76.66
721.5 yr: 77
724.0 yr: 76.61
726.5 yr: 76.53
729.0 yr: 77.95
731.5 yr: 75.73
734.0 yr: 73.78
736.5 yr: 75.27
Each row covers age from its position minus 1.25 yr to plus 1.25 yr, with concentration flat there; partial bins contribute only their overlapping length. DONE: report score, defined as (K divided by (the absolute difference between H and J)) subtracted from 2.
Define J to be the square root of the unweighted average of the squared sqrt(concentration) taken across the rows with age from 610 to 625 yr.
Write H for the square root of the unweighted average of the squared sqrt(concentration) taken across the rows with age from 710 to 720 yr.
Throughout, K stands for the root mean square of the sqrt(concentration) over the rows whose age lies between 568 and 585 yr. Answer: -41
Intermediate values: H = 8.73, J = 8.93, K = 8.59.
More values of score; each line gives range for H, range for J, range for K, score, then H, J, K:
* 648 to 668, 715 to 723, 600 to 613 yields -248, 8.81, 8.77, 8.70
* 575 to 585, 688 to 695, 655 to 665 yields -17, 8.59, 9.05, 8.72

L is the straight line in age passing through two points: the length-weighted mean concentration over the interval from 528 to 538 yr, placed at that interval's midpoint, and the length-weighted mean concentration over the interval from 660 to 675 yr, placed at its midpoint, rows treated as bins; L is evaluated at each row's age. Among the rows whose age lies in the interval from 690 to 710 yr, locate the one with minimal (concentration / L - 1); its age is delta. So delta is 704.0 yr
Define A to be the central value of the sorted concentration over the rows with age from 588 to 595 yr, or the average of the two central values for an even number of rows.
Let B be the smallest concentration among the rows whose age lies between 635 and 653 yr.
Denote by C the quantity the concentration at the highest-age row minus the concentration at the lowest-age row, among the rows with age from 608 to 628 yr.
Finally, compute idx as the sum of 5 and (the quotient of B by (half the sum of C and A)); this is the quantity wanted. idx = 7.01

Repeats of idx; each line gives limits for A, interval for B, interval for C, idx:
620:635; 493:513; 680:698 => 6.97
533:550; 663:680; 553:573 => 7.17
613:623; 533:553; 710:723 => 6.73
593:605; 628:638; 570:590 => 7.00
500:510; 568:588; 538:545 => 6.87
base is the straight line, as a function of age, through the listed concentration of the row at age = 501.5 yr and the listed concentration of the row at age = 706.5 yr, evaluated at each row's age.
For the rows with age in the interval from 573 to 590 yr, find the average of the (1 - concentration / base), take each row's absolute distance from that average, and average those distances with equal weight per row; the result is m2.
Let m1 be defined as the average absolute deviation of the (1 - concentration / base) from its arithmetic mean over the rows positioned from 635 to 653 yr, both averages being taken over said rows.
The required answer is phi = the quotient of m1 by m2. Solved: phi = 1.4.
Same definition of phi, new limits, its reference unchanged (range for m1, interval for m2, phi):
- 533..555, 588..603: 1.6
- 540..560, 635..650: 0.6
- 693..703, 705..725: 2.5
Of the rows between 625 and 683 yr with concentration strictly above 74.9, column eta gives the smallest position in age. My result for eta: 626.5 yr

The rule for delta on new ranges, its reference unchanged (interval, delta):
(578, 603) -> 581.5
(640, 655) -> 654.0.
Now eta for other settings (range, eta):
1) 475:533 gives 501.5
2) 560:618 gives 561.5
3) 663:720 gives 664.0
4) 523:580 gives 536.5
